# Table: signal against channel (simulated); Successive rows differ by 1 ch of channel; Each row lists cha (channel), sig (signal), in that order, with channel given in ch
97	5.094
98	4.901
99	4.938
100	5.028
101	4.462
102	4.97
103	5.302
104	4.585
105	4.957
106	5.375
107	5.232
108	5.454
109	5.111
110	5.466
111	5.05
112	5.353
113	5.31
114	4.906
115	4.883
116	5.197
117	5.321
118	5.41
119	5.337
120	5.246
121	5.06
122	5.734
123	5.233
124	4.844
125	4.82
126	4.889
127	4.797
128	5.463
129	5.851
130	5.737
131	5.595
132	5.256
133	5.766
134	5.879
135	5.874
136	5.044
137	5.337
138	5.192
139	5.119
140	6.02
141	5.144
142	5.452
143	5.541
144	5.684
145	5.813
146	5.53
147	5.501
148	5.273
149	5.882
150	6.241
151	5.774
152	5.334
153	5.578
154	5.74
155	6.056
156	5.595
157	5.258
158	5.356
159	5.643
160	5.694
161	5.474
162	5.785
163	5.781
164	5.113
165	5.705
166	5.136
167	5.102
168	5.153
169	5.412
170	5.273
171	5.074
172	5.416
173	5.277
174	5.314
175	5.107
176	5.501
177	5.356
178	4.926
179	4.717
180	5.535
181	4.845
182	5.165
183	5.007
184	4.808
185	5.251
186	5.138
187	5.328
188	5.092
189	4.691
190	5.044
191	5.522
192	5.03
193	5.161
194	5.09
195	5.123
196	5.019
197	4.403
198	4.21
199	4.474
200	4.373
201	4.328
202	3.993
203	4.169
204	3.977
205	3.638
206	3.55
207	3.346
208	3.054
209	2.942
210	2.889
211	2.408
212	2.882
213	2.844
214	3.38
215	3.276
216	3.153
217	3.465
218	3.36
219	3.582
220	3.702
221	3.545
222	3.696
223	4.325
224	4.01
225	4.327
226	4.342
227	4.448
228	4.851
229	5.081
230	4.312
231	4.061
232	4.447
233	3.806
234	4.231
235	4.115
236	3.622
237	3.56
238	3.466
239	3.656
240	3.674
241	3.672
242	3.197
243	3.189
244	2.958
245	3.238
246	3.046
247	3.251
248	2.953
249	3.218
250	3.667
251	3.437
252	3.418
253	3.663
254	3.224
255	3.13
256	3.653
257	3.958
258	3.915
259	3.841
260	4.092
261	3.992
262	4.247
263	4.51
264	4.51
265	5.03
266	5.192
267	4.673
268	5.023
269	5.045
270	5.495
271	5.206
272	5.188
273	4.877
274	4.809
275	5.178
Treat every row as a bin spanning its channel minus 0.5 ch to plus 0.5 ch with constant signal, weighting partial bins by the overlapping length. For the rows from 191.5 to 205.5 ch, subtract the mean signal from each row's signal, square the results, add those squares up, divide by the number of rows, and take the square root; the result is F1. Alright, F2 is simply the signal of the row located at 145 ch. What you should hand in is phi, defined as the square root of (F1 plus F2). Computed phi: 2.51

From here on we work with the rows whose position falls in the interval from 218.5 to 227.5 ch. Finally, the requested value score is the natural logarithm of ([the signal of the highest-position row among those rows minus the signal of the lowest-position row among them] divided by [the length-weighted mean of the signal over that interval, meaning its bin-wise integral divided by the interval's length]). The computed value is -1.5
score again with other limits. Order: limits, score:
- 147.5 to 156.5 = -2.9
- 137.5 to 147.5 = -2.9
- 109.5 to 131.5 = -3.7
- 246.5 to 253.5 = -2.1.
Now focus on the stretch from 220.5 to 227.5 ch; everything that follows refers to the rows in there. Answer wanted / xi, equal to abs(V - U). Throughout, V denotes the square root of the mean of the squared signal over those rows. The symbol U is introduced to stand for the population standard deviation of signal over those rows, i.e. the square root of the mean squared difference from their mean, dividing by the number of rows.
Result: 3.8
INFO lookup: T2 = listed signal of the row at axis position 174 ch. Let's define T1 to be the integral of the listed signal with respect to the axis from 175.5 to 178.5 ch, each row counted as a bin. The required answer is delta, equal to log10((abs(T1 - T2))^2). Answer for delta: 2.04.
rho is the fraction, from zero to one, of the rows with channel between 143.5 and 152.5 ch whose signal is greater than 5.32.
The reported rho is 0.9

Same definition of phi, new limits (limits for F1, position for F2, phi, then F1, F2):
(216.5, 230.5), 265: 2.35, 0.51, 5.03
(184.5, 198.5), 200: 2.17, 0.34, 4.373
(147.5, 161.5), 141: 2.33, 0.28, 5.144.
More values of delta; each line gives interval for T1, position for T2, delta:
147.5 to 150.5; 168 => 2.18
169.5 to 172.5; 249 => 2.20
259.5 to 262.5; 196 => 1.73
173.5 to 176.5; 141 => 2.07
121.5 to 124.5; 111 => 2.06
